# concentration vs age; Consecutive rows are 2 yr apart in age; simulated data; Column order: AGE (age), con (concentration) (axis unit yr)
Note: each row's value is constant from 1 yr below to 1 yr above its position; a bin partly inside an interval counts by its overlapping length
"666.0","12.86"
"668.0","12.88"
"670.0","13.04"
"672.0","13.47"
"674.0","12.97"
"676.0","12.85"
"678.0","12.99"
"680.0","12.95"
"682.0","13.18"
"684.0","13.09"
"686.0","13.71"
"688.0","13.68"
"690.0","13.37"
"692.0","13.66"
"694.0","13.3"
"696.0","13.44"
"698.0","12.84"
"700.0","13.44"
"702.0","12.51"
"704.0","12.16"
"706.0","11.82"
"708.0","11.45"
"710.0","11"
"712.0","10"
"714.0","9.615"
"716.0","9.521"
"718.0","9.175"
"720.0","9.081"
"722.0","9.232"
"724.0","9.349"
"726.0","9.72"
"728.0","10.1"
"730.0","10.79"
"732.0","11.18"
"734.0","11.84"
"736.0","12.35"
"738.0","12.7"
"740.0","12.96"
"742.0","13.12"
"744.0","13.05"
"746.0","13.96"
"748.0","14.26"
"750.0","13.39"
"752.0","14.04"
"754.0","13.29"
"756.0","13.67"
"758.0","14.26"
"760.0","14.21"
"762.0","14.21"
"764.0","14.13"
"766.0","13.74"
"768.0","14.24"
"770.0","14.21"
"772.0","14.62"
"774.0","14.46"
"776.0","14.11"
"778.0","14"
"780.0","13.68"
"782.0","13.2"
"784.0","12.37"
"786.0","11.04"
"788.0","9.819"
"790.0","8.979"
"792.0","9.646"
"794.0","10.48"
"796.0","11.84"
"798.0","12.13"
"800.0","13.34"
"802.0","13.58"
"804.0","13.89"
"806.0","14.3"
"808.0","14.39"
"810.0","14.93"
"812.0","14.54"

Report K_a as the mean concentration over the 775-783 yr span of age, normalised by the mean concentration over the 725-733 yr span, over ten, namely 0.132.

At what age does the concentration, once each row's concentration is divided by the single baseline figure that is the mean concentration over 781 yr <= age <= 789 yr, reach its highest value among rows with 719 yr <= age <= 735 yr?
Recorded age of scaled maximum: 734.0 yr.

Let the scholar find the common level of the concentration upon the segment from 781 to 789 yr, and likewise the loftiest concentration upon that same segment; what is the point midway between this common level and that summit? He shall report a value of 12.4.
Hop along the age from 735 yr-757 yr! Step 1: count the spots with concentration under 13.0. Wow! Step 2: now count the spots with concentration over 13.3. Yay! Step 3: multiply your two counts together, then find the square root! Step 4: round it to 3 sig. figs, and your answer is 3.87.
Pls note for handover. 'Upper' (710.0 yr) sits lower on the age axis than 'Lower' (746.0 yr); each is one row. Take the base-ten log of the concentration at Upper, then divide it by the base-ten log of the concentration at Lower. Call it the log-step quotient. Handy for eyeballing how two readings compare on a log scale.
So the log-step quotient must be 0.91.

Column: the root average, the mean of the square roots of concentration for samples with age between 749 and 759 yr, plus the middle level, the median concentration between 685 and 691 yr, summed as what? 17.4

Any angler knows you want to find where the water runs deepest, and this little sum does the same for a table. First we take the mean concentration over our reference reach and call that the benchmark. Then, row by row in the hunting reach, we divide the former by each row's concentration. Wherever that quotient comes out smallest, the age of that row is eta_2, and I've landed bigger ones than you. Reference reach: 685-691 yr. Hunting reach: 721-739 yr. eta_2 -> 738.0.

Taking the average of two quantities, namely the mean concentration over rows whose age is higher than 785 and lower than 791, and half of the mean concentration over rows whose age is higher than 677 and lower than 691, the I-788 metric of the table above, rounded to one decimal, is 8.3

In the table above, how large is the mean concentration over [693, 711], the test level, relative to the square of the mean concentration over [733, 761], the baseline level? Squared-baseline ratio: 0.070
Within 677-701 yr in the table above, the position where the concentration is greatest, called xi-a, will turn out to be 686.0 yr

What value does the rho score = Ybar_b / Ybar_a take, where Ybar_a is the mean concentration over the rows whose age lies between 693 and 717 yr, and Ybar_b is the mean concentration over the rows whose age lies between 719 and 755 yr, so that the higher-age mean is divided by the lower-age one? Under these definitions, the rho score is 1.01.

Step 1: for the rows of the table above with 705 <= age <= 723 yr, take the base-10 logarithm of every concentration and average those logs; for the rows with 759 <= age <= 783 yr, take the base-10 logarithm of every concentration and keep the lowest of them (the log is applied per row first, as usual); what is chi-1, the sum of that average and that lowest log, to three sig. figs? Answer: 2.12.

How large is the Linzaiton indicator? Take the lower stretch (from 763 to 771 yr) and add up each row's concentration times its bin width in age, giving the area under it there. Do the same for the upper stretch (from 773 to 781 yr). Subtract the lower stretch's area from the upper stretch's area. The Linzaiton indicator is 0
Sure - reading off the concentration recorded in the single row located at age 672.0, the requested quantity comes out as 13.47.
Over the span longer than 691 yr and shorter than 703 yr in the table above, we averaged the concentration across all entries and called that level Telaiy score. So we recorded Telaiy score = 13.2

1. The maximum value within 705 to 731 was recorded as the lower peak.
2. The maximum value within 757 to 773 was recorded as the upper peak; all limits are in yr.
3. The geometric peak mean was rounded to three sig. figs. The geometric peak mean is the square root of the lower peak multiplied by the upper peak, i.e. 13.1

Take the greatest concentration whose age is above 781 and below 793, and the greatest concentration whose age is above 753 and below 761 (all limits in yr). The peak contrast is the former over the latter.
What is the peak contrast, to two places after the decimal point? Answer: 0.93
